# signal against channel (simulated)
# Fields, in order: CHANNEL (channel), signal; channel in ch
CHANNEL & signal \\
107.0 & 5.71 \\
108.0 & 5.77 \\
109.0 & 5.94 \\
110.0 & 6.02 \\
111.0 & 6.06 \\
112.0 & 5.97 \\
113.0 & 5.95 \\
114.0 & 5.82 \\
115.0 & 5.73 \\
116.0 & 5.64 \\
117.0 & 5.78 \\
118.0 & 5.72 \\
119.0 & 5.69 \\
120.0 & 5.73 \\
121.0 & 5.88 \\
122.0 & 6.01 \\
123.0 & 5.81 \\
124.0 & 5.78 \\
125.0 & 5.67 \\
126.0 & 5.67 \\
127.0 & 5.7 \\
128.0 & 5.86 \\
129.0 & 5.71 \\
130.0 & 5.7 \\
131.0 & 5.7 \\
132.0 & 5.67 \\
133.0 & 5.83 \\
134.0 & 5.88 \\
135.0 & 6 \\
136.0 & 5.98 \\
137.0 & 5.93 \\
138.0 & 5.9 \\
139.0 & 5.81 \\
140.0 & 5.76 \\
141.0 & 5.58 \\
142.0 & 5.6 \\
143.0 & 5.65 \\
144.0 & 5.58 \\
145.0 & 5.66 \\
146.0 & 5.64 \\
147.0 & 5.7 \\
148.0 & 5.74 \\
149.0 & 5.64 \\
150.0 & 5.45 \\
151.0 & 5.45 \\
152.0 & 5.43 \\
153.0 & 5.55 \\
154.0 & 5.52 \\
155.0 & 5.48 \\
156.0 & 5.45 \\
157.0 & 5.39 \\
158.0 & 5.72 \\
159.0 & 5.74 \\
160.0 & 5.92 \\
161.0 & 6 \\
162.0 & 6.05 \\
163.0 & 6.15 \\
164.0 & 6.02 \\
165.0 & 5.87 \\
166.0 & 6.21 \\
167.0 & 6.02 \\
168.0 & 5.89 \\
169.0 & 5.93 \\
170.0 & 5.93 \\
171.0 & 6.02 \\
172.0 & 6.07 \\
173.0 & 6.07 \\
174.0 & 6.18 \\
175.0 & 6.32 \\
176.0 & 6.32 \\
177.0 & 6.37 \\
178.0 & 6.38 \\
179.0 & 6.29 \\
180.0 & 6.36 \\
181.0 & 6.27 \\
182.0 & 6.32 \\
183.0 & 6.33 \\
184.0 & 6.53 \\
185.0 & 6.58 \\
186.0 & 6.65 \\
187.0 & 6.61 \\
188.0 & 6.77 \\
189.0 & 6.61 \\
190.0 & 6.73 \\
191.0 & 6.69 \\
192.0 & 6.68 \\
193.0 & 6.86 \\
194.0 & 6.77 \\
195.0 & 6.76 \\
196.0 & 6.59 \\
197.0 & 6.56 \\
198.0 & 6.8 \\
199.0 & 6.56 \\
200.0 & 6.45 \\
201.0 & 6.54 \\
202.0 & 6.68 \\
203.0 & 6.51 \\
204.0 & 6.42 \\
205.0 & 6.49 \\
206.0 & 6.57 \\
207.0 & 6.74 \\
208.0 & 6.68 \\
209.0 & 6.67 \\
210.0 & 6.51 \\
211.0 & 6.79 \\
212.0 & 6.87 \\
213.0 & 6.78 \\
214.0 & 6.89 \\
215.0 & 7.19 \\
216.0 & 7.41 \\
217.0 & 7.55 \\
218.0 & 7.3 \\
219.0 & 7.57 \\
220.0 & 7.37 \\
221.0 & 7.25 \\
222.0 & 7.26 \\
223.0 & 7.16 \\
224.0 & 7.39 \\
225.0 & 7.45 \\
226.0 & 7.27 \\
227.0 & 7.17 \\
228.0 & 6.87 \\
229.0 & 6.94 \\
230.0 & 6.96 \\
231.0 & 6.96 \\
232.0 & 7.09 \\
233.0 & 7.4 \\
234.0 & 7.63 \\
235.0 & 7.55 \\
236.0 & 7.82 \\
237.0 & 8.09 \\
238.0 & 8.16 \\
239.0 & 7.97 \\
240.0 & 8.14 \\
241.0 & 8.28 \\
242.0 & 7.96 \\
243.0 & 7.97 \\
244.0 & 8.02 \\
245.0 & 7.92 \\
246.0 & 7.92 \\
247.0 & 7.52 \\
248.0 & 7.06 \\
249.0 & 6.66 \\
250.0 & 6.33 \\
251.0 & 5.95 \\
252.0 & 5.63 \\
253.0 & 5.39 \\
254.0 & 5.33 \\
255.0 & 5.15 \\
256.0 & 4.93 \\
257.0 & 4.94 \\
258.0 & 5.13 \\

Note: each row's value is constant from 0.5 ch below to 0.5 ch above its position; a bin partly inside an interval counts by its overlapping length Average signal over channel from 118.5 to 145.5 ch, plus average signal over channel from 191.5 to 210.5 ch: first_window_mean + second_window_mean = 12.4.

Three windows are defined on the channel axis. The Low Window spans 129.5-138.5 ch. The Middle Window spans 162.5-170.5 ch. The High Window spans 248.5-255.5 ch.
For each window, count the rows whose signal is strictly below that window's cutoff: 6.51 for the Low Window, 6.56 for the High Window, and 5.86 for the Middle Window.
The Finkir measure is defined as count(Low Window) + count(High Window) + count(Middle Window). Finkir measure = 15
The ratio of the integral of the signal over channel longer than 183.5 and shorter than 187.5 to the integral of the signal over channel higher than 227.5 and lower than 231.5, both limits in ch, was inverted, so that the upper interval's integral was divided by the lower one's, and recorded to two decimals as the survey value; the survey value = 1.05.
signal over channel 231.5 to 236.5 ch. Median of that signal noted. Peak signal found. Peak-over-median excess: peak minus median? 0.27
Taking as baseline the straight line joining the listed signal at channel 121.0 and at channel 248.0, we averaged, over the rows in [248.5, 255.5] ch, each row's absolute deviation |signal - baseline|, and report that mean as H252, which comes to 1.3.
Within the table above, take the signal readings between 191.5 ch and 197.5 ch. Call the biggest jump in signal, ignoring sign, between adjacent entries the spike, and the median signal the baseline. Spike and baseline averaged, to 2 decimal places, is 3.45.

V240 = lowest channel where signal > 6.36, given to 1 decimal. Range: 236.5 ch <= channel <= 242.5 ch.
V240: 237.0 ch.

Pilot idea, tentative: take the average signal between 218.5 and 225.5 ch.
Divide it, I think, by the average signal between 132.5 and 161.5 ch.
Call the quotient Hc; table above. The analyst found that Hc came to 1.29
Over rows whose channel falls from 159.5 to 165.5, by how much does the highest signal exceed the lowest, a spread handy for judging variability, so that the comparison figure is 0.28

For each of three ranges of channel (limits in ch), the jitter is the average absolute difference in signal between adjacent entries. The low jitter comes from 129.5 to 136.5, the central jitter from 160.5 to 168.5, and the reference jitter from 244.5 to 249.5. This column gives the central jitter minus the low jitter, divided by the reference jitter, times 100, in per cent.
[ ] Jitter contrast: 29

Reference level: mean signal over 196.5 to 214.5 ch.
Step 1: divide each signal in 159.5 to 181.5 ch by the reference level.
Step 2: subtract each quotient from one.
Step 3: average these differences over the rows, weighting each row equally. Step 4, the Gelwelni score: 0.08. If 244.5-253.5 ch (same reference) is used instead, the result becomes -0.01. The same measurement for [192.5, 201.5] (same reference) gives 0.00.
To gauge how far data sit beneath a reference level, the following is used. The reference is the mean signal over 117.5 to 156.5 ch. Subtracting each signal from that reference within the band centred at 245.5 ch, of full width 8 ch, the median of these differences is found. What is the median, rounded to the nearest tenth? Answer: -2.2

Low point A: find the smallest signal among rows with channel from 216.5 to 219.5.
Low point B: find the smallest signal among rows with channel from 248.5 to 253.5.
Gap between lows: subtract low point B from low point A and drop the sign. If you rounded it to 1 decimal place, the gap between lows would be 1.9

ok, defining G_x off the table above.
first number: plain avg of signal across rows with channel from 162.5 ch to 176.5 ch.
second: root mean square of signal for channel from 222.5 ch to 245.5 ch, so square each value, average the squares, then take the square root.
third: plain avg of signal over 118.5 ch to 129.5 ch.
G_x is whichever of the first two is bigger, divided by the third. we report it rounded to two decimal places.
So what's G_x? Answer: 1.31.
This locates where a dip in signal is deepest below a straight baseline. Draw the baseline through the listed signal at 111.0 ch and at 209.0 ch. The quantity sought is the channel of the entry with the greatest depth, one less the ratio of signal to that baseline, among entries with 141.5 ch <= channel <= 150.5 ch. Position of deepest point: 150.0 ch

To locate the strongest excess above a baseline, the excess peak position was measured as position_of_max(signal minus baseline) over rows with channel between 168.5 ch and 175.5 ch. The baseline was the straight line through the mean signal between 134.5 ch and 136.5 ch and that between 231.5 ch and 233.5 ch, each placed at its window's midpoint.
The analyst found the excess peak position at 175.0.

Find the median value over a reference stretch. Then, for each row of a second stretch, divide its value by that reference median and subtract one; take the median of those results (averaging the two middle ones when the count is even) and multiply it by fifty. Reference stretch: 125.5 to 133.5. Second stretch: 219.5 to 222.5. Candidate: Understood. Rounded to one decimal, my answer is 13.7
